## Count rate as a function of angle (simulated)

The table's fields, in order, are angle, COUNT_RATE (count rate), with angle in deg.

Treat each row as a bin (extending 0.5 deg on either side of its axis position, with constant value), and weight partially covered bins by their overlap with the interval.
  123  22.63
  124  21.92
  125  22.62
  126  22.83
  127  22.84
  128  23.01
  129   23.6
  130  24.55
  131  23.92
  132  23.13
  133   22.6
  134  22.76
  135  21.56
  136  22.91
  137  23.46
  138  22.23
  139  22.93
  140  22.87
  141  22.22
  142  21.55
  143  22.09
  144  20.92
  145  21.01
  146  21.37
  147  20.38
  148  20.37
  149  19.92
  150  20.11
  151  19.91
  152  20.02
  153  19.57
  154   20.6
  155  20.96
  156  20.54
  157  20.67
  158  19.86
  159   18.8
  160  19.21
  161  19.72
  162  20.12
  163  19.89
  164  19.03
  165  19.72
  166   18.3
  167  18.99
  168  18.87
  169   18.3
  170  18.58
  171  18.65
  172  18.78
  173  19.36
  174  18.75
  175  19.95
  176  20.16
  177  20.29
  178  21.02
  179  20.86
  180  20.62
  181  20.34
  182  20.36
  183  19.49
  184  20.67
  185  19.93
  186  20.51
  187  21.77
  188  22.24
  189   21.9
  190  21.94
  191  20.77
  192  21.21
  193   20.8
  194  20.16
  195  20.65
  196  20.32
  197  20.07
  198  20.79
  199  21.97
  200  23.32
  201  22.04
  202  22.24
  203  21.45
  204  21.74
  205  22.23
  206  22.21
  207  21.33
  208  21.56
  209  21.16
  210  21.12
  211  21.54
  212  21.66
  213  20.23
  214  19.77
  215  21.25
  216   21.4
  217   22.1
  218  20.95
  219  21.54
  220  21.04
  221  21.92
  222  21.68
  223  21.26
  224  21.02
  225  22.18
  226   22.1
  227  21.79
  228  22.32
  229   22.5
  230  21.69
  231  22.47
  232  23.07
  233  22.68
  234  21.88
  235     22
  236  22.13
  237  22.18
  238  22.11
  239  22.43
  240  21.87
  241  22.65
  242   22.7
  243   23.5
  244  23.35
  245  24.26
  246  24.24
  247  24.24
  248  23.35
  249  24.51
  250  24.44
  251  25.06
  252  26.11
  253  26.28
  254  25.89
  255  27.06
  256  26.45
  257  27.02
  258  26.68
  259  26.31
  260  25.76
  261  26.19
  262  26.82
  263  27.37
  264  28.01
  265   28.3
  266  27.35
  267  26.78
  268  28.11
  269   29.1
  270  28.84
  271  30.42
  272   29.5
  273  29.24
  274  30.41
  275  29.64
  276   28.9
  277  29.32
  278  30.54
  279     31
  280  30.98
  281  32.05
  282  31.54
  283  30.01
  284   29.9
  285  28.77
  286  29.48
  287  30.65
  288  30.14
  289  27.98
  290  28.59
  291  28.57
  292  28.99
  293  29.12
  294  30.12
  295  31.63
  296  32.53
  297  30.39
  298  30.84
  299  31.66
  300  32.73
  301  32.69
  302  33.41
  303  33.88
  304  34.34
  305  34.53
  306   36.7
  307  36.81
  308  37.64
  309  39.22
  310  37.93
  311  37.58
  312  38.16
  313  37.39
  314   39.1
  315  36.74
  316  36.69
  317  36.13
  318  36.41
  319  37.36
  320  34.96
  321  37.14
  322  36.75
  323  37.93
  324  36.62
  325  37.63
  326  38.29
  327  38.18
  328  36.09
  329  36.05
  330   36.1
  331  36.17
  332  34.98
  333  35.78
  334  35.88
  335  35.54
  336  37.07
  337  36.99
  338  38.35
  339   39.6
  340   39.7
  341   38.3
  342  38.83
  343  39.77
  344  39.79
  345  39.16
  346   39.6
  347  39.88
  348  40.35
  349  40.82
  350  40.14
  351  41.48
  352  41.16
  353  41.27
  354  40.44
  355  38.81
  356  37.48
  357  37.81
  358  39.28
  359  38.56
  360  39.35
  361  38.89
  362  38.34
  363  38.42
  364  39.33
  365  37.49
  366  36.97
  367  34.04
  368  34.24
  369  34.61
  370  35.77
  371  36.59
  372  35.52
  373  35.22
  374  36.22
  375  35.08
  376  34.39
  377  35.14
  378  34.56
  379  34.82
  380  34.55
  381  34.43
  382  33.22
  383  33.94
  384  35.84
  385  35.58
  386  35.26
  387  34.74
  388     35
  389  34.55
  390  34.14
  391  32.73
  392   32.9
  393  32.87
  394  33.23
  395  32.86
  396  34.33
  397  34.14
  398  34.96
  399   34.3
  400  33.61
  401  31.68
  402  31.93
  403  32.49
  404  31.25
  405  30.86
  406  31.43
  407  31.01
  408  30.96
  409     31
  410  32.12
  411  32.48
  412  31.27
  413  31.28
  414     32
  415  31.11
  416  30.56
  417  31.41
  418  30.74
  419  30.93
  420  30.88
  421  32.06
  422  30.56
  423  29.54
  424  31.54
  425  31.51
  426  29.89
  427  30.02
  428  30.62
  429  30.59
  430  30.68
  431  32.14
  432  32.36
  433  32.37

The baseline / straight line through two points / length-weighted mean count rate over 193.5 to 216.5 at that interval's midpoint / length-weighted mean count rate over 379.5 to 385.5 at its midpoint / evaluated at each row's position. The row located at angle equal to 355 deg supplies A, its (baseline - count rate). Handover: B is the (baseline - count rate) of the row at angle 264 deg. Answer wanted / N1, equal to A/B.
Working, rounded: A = -6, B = -2.3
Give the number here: 3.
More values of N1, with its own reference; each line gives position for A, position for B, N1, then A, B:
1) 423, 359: -1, 8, -5.7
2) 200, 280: 1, -2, -4.1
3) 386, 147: 0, 0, -3.4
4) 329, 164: 7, -5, -0.8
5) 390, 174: 4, 1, 0.2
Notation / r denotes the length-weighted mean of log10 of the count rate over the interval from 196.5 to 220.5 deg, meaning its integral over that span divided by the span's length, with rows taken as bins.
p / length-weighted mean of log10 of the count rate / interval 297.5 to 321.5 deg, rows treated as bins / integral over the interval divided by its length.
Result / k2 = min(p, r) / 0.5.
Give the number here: 2.66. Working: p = 1.55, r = 1.33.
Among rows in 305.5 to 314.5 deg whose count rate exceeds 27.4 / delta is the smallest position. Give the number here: 306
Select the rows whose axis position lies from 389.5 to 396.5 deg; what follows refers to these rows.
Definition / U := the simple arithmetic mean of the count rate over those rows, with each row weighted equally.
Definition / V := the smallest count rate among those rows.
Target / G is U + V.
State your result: 66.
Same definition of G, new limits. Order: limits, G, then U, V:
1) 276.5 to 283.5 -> 60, 31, 29.32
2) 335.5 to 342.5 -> 75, 38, 36.99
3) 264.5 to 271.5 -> 55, 28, 26.78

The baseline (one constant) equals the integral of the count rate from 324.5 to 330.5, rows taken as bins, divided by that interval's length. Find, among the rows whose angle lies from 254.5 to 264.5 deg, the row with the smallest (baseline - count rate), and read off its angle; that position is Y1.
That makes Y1 264 deg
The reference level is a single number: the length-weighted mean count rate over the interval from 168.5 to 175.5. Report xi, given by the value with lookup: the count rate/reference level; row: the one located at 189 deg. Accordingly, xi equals 1.16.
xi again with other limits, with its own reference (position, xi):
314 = 2.07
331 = 1.91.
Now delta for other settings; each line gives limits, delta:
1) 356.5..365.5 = 357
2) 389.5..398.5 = 390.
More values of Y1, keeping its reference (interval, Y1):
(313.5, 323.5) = 314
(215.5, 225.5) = 225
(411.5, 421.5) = 421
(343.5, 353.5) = 351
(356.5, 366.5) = 360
